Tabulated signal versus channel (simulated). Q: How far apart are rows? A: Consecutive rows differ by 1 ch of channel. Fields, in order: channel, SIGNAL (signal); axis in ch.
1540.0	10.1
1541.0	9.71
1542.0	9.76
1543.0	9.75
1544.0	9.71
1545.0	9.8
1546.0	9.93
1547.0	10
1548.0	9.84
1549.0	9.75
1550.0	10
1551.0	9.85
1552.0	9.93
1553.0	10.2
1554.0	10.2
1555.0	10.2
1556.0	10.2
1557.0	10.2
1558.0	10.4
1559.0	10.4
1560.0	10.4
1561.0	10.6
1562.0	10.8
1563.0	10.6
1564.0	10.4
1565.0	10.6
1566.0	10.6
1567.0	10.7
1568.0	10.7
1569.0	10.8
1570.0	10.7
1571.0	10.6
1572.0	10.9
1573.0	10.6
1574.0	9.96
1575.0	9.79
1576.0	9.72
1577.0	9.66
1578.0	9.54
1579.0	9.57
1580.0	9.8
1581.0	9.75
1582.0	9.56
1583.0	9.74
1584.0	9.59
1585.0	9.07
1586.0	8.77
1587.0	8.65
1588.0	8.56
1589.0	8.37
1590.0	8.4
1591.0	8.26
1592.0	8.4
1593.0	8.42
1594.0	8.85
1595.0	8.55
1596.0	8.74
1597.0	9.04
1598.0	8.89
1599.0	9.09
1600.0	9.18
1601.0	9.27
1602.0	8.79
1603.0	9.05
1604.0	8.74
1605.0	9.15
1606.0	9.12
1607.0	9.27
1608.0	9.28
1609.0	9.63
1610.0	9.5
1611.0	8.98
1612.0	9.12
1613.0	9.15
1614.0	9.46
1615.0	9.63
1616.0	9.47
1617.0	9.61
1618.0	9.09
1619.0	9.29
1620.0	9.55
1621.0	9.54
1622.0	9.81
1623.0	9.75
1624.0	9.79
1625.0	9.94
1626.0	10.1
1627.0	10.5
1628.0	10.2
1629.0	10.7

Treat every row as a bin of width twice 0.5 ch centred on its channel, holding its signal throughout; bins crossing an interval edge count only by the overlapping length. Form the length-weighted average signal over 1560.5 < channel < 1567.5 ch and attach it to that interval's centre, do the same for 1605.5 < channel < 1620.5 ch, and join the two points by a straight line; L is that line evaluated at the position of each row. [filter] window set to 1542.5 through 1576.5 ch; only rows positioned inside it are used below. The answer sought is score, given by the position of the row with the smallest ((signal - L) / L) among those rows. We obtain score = 1544.0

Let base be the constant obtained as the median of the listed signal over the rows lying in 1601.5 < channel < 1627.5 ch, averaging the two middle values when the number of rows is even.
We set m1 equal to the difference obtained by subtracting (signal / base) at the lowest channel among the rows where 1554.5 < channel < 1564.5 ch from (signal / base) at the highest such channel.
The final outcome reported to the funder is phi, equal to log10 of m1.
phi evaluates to -1.68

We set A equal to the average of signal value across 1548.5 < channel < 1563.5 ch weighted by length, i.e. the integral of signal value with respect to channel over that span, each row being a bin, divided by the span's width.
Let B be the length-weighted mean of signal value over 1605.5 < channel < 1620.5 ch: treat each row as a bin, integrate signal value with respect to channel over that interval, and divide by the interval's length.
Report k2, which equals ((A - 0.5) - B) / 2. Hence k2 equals 0.2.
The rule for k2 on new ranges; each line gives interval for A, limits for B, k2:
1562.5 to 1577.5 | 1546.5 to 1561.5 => -0.1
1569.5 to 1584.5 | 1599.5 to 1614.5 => 0.1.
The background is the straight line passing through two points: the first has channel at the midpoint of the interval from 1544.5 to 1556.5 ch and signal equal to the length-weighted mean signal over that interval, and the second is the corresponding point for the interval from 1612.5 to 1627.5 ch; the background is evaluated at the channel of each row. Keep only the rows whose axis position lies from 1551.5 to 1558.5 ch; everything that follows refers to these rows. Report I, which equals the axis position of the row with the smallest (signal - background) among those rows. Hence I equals 1552.0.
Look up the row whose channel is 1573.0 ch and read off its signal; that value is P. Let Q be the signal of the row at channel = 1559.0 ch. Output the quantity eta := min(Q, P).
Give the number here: 10.4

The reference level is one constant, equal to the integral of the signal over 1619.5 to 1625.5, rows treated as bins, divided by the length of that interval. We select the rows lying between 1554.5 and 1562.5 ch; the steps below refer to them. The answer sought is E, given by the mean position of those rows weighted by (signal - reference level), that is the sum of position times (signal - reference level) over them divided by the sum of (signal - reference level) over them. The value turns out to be 1559.1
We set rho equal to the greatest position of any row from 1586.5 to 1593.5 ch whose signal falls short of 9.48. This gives 1593.0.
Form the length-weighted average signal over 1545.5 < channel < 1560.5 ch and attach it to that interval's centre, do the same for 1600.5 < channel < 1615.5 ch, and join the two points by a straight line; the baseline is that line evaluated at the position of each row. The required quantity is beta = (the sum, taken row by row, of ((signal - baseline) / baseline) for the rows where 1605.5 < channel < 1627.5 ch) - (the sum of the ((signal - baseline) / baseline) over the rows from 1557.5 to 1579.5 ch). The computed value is 0.0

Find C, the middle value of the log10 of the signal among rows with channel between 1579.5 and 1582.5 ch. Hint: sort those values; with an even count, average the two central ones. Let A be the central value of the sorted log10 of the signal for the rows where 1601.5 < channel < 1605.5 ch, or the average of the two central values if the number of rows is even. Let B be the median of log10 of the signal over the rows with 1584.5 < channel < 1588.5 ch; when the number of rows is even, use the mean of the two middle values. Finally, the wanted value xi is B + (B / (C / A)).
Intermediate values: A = 0.95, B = 0.940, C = 0.99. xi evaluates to 1.84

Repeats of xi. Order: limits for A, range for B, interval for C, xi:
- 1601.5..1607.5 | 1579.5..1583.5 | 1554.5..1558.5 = 1.93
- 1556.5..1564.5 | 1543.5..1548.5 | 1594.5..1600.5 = 2.05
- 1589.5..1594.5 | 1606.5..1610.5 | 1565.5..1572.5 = 1.85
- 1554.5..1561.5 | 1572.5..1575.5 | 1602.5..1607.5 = 2.06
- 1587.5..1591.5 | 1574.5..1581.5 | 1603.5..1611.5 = 1.93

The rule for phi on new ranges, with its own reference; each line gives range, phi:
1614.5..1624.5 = -1.77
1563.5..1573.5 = -1.68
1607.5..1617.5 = -1.46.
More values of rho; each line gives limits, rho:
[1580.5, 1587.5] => 1587.0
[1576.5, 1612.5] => 1612.0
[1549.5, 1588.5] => 1588.0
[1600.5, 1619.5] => 1619.0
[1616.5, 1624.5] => 1619.0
